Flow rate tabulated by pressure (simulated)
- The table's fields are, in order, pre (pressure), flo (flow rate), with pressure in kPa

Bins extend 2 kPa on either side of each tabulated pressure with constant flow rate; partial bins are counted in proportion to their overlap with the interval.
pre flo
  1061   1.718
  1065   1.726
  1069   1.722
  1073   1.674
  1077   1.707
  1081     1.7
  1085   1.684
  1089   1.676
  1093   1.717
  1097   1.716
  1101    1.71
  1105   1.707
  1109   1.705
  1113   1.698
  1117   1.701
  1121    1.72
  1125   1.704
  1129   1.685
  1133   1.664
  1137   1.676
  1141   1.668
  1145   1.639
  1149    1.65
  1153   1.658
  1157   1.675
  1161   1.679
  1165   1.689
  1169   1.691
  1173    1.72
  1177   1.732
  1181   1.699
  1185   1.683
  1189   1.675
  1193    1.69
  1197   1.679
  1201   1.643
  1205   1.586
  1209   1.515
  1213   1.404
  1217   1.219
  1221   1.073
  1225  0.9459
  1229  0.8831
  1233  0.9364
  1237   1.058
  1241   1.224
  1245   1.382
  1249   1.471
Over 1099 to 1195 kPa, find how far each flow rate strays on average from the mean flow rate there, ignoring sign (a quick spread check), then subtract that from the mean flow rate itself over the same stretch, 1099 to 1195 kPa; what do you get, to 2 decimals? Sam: 1.67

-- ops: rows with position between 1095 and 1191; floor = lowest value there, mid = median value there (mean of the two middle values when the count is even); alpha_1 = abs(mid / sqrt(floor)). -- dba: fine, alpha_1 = 1.32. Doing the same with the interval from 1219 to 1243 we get 1.07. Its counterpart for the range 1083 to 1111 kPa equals 1.32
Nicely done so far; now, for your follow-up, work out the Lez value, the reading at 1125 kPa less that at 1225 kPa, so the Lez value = 0.76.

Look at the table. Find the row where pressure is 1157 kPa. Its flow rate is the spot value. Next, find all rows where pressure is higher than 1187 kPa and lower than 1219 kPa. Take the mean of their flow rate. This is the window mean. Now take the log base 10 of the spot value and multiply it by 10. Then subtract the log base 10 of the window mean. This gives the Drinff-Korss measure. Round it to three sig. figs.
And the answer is 2.05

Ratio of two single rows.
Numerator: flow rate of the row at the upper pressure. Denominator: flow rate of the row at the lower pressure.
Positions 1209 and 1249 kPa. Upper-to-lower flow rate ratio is 0.97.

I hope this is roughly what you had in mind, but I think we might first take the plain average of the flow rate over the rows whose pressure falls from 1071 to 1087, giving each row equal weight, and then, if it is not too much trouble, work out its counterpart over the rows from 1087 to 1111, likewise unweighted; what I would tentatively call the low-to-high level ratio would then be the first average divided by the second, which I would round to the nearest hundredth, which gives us 0.99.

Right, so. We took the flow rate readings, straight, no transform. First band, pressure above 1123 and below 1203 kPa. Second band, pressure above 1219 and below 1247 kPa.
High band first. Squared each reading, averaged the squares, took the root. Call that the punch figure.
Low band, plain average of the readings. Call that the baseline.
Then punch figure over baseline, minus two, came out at -1.35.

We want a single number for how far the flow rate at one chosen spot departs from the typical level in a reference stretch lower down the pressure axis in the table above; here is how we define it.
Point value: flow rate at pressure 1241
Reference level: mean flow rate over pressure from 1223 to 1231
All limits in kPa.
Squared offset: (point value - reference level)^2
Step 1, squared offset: 0.10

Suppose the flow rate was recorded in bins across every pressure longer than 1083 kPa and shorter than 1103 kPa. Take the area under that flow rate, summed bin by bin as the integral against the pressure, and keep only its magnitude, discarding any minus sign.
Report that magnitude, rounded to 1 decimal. 34.0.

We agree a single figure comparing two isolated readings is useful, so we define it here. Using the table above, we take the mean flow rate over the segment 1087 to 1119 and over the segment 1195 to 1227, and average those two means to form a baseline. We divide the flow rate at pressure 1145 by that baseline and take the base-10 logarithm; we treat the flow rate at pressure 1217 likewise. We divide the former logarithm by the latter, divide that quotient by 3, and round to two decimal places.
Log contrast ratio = -0.08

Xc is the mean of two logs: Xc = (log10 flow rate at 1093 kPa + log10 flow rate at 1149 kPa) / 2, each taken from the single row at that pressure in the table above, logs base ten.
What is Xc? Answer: 0.226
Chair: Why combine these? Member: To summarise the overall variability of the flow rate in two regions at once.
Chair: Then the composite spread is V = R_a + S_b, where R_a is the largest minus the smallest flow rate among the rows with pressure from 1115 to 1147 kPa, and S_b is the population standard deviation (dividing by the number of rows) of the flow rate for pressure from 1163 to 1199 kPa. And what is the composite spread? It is 0.099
